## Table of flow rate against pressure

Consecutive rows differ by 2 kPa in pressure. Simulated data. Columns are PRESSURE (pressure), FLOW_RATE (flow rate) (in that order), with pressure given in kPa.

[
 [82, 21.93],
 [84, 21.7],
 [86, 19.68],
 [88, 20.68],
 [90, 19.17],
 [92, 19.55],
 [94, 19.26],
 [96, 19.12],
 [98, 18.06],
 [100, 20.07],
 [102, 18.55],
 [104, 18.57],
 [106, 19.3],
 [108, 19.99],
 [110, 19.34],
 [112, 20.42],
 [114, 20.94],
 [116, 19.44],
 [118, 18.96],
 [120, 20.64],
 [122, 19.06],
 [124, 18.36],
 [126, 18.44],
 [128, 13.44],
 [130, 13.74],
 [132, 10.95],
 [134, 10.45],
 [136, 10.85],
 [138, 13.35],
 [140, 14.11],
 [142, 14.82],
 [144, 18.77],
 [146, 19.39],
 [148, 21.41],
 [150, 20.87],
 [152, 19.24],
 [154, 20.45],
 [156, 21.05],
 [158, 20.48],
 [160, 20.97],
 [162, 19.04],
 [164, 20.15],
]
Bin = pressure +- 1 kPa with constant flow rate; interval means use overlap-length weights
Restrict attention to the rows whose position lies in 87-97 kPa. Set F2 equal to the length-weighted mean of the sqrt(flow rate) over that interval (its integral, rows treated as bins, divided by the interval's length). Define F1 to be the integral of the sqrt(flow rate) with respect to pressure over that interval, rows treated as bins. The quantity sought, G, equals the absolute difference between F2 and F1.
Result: 40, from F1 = 44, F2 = 4.42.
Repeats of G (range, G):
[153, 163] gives 41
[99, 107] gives 31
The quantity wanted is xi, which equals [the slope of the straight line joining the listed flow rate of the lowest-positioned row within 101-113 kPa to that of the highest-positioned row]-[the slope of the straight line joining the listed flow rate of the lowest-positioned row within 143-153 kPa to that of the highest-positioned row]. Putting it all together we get 0.1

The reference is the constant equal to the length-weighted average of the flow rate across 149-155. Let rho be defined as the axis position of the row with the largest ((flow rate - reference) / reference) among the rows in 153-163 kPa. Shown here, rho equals 156 kPa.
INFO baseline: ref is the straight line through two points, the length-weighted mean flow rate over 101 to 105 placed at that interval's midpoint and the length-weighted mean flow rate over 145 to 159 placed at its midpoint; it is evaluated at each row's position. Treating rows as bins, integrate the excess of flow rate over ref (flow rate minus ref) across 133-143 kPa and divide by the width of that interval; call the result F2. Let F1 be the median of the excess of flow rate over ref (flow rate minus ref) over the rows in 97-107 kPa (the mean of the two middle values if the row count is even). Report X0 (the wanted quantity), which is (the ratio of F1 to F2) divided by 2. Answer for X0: 0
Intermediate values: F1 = 0.0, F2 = -7.2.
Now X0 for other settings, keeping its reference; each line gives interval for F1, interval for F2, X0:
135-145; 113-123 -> -4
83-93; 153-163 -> -4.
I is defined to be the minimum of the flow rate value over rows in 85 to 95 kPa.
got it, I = 19.17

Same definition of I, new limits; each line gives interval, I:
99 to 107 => 18.55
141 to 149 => 14.82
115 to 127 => 18.36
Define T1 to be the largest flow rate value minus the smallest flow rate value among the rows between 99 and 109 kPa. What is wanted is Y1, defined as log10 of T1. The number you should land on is 0.18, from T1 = 1.52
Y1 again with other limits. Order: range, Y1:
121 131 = 0.75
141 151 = 0.82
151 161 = 0.26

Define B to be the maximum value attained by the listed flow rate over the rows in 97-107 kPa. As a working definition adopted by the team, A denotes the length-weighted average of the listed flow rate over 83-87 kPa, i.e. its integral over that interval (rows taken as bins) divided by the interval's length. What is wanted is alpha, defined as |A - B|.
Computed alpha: 0.6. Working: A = 20.7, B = 20.07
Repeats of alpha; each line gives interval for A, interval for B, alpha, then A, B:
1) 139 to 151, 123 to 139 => 0.2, 18.2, 18.44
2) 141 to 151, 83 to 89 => 2.6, 19.1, 21.7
